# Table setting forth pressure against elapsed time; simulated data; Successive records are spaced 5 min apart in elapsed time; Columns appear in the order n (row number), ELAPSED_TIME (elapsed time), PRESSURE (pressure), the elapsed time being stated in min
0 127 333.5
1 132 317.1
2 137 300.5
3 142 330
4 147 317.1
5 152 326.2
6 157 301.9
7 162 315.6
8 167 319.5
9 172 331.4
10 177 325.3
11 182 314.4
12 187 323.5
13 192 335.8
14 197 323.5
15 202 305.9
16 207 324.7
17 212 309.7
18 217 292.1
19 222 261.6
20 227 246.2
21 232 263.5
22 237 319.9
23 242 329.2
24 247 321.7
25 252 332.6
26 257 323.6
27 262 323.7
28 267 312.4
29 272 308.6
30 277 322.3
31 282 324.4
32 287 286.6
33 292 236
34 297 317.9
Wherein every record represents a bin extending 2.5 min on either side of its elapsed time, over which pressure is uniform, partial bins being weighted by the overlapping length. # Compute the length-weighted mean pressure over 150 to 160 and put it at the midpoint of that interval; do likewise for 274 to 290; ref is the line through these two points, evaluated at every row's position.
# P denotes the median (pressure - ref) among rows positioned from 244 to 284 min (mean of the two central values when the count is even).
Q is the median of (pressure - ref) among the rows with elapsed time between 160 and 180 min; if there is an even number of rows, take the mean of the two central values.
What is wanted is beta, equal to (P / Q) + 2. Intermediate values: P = 14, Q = 9.5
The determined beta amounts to 3.4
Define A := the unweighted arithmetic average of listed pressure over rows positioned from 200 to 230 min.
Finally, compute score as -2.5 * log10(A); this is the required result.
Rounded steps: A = 290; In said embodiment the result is -6.16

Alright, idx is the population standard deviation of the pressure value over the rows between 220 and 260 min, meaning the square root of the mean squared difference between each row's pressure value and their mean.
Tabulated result 34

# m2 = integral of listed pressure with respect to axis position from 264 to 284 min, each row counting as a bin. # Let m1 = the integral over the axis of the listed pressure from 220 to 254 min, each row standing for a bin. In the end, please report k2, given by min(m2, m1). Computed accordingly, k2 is 6338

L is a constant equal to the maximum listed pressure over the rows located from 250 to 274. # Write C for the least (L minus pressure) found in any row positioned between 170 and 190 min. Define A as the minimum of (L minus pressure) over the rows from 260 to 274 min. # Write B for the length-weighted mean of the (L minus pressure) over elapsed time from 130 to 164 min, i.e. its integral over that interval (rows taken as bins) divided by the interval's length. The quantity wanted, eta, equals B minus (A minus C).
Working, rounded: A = 8.9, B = 17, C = 1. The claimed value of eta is 9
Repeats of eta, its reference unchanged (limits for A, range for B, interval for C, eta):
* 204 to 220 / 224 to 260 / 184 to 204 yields 17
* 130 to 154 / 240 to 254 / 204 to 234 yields 10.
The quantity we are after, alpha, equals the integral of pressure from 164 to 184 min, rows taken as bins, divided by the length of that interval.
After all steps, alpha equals 323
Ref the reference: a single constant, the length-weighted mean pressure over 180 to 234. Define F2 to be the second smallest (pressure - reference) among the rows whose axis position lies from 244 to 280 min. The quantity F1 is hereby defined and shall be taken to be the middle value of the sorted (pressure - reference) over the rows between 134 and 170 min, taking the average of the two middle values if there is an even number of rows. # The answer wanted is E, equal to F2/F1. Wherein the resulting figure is 0.72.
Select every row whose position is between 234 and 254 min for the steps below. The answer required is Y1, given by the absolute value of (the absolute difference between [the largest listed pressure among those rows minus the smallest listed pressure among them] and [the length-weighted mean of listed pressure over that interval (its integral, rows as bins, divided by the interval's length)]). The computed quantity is 311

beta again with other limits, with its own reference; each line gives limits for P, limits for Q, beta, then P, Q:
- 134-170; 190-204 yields 2.3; 3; 11.6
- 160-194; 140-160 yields 3.4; 11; 7.9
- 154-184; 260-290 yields 2.5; 4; 8.3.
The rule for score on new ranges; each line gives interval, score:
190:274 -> -6.22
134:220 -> -6.25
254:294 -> -6.21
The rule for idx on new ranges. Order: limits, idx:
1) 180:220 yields 13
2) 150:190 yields 9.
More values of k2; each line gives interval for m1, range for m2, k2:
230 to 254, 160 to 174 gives 4509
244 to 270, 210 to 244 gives 8389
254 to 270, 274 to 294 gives 5119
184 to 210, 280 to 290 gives 3011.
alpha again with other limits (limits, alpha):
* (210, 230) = 276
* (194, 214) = 317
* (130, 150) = 316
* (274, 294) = 294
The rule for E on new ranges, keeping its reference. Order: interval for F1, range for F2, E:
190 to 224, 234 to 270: 2.08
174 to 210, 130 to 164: 0.07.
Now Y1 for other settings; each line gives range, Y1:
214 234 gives 221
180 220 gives 272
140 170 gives 290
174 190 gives 311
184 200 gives 314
